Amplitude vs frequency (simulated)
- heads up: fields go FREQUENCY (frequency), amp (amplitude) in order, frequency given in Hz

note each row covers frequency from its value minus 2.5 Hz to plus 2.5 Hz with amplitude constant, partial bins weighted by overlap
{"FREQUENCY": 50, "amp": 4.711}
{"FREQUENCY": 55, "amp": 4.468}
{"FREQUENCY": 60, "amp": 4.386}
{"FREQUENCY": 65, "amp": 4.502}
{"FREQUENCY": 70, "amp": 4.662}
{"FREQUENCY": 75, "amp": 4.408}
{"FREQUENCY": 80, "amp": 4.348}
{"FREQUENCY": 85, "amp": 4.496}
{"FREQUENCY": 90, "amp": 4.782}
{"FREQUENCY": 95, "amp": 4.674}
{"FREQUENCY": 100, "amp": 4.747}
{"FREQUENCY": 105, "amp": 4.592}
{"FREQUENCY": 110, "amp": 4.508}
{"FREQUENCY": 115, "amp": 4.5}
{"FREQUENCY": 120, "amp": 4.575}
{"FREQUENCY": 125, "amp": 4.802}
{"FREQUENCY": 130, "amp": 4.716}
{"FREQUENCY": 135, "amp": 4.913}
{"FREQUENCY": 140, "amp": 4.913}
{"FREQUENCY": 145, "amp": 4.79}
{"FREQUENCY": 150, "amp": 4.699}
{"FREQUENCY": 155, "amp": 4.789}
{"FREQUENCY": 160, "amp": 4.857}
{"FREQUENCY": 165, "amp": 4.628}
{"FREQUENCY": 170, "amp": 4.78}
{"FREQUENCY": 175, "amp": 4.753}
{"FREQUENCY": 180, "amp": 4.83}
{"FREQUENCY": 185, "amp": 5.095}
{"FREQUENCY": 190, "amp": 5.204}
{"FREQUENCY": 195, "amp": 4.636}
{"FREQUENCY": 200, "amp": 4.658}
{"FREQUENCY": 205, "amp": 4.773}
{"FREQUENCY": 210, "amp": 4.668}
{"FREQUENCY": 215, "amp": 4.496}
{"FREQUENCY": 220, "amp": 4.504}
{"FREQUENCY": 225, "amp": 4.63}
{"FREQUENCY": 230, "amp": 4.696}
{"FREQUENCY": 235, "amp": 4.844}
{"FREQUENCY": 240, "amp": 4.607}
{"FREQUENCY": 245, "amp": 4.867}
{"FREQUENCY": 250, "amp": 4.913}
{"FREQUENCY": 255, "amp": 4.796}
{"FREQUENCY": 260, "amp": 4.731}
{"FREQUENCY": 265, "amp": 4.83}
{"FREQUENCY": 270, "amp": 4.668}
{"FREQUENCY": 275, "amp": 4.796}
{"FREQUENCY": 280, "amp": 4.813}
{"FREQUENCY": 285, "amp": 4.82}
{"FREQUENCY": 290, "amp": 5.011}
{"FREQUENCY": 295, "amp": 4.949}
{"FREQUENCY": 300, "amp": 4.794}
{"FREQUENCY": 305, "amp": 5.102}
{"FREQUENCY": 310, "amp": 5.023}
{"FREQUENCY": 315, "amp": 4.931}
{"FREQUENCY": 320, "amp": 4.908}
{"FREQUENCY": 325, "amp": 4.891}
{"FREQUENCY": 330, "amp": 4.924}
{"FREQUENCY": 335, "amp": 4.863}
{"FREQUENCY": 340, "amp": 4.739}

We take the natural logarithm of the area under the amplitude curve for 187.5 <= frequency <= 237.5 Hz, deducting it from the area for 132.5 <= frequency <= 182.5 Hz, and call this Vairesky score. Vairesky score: 234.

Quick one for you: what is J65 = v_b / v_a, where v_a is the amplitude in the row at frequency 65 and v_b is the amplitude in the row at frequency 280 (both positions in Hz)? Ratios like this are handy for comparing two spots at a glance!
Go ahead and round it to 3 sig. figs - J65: 1.07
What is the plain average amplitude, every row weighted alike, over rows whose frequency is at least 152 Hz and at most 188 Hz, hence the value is 4.82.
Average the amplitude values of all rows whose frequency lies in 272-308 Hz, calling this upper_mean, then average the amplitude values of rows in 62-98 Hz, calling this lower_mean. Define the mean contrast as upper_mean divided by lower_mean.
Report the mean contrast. 1.08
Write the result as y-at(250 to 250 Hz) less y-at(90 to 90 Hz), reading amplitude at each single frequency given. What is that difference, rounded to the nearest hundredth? 0.13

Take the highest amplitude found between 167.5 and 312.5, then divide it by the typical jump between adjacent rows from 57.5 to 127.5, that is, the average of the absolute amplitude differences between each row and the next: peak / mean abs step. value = 38.6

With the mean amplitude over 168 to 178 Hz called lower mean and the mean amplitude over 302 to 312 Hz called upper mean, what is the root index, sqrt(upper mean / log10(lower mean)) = 2.73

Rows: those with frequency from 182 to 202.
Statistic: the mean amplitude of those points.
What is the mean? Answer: 4.90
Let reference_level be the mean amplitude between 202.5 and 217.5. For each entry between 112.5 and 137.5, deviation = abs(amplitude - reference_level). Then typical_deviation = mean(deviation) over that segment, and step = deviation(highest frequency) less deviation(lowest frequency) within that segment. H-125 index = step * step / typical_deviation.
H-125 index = 0.10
